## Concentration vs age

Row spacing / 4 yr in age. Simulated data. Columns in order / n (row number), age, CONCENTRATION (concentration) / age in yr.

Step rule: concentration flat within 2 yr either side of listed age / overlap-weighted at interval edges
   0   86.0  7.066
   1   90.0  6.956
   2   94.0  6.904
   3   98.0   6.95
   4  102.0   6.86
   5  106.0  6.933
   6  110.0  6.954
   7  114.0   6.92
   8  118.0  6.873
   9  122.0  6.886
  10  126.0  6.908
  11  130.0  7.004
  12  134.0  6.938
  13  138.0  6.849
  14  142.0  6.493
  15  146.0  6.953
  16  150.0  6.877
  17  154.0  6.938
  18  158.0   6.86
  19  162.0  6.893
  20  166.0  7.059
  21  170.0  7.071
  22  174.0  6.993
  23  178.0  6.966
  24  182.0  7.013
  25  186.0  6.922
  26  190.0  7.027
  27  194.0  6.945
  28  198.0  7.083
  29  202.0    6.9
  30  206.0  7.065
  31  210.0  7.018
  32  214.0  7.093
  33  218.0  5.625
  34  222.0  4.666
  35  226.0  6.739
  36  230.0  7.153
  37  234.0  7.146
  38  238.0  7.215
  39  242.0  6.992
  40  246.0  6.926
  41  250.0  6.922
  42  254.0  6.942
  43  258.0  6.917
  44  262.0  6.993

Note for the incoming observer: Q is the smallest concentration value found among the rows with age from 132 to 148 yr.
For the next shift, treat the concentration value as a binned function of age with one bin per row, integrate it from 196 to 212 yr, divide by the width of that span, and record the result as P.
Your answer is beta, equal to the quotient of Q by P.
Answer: 0.93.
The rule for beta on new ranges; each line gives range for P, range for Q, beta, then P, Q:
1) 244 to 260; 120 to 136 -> 0.99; 6.93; 6.886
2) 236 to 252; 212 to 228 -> 0.67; 7.01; 4.666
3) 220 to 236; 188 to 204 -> 1.07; 6.43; 6.9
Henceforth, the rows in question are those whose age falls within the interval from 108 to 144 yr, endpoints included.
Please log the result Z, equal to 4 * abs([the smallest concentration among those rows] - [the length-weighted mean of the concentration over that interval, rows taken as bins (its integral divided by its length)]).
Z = 1.5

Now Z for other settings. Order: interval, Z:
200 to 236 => 7.7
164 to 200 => 0.3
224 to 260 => 1.0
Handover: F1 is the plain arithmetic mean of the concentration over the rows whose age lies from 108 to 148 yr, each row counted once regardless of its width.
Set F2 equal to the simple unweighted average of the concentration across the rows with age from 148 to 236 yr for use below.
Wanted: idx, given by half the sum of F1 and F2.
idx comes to 6.85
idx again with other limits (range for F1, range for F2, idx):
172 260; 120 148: 6.85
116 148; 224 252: 6.94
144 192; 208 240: 6.77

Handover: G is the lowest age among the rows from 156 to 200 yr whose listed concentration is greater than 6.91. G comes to 166.0 yr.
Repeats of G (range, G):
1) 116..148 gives 130.0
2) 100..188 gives 106.0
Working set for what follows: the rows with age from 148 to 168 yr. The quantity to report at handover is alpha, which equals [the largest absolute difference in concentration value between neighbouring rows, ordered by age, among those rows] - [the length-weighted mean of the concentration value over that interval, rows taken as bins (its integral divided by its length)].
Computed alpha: -6.76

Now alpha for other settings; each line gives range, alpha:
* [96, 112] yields -6.83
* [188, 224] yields -5.13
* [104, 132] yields -6.83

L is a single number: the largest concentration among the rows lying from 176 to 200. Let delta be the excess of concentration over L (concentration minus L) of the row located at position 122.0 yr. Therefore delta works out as -0.20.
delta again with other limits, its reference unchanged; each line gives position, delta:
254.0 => -0.14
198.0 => 0.00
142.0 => -0.59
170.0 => -0.01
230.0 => 0.07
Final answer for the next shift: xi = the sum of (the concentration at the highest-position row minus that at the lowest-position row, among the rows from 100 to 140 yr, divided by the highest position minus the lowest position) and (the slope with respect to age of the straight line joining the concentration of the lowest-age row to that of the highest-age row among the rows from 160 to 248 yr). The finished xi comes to 0.0001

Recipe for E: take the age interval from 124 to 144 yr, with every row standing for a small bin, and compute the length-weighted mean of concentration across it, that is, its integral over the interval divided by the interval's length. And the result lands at 6.84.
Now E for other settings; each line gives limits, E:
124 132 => 6.96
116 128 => 6.89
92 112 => 6.92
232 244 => 7.12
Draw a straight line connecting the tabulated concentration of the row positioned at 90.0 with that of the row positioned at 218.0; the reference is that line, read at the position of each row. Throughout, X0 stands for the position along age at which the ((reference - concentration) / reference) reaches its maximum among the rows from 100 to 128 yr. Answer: 102.0 yr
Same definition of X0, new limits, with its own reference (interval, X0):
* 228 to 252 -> 246.0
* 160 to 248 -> 222.0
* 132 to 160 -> 142.0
